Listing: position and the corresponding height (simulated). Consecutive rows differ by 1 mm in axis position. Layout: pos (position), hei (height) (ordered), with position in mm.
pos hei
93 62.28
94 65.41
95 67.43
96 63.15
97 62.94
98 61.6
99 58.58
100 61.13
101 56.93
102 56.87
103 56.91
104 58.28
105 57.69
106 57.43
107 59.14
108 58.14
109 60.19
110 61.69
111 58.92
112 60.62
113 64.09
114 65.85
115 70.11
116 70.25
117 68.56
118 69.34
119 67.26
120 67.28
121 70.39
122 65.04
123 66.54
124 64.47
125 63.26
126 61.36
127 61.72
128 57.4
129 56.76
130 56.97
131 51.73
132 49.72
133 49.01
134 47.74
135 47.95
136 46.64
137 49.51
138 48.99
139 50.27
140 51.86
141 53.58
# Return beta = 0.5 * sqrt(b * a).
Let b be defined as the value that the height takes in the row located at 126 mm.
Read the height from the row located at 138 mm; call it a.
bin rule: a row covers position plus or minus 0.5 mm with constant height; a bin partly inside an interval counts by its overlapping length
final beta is 27.4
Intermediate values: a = 48.99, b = 61.36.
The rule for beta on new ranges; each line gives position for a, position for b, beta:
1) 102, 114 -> 30.6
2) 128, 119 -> 31.1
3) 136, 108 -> 26.0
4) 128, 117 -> 31.4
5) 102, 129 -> 28.4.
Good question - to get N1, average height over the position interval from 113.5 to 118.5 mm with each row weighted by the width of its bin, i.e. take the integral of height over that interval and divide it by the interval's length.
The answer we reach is 69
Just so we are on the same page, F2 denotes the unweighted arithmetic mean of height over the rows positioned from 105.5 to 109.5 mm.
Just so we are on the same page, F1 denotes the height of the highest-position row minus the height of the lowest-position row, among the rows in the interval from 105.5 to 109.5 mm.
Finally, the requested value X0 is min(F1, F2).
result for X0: 3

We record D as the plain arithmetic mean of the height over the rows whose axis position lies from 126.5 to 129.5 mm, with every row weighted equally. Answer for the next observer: 58.6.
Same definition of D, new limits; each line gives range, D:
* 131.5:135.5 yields 48.6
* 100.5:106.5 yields 57.4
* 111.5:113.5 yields 62.4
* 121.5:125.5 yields 64.8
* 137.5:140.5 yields 50.4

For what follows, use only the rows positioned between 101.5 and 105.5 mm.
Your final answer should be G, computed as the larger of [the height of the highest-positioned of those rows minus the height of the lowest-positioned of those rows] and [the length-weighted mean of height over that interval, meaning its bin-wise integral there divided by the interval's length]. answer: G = 57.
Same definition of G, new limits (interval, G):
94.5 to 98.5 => 64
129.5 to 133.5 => 52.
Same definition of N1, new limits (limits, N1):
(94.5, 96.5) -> 65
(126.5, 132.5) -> 56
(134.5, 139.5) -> 49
